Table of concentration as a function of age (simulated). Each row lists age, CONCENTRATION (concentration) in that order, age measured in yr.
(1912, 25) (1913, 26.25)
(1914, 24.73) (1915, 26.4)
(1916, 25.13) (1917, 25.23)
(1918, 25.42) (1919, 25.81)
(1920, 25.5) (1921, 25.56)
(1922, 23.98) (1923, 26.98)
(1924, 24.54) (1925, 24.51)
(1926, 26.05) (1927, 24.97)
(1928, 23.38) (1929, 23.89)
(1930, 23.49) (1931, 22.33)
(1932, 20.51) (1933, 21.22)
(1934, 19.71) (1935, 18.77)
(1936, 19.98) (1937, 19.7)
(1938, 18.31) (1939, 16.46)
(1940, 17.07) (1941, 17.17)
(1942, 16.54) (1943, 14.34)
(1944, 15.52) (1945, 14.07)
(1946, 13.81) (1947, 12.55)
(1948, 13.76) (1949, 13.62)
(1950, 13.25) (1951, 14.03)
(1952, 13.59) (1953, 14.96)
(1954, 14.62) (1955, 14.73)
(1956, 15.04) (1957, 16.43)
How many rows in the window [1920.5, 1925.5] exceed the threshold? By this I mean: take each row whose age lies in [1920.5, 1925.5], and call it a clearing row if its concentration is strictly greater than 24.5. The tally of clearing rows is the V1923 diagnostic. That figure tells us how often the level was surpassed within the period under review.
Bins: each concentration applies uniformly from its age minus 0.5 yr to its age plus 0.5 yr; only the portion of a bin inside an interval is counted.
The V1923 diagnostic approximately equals 4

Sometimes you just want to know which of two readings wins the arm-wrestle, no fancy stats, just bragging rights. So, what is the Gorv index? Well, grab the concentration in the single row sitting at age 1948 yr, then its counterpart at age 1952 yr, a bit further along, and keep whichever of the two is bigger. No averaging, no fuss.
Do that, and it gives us 14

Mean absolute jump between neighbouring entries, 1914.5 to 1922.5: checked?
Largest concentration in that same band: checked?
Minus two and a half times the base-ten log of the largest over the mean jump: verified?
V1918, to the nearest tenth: -4.2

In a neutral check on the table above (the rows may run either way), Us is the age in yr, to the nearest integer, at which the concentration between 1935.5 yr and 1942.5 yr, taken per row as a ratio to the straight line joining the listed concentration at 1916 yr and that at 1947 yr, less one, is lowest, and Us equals 1939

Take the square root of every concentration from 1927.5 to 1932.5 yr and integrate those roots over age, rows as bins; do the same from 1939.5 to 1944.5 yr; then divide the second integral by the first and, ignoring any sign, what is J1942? 0.84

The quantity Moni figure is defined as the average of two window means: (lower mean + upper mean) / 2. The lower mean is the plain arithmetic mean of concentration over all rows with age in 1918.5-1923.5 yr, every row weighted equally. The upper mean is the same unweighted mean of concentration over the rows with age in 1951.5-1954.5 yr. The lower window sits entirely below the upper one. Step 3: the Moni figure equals 20.0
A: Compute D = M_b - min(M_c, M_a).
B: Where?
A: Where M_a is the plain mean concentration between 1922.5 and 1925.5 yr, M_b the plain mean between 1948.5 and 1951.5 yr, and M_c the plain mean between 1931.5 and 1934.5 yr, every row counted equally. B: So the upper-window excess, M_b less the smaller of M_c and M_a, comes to -7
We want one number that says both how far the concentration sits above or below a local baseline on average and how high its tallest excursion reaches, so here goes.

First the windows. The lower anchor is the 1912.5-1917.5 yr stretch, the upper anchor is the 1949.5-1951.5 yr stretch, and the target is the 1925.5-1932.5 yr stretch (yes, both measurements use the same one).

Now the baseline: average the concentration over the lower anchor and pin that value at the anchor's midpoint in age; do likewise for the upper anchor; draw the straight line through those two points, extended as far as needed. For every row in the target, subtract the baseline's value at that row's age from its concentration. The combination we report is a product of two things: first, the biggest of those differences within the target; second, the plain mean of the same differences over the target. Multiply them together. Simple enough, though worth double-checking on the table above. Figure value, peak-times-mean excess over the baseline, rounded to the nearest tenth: 11.2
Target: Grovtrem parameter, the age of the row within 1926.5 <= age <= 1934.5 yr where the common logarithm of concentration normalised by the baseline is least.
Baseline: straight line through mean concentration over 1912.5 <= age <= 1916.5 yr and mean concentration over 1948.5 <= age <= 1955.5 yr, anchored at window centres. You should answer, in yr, 1934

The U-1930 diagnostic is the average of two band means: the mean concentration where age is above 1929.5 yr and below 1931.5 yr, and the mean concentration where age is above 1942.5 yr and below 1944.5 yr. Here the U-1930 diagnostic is 18.9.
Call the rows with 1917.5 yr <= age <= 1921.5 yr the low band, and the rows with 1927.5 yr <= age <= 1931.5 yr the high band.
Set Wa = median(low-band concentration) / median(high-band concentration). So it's 1.1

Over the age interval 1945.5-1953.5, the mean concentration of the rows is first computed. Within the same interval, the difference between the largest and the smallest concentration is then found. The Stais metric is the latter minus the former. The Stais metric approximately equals -11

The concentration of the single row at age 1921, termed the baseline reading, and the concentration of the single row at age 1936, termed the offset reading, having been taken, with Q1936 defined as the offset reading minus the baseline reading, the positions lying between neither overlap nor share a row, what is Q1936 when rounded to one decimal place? -5.6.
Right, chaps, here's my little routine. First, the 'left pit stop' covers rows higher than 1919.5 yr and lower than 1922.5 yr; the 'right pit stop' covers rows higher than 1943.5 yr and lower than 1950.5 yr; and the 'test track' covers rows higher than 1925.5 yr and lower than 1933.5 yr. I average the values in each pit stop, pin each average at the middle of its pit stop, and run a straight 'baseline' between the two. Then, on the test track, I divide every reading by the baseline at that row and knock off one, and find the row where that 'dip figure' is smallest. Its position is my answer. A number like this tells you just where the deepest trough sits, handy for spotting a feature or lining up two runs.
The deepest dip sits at 1932 yr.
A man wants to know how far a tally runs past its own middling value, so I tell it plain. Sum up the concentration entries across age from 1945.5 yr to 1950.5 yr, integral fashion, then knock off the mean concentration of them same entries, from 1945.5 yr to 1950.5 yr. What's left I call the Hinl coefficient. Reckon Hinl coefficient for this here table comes 54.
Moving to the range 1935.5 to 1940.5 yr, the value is 73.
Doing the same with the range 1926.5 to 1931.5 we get 94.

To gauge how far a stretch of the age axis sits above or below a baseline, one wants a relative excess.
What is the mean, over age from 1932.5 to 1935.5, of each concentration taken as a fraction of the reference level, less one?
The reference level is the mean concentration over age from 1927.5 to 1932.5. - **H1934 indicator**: -0.1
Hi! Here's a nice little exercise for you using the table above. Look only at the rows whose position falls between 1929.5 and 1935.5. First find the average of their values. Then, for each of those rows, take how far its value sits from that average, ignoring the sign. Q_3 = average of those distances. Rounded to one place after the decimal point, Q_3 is 1.3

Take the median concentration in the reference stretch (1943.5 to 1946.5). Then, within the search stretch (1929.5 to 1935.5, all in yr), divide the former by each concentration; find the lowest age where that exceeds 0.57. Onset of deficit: 1930 yr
